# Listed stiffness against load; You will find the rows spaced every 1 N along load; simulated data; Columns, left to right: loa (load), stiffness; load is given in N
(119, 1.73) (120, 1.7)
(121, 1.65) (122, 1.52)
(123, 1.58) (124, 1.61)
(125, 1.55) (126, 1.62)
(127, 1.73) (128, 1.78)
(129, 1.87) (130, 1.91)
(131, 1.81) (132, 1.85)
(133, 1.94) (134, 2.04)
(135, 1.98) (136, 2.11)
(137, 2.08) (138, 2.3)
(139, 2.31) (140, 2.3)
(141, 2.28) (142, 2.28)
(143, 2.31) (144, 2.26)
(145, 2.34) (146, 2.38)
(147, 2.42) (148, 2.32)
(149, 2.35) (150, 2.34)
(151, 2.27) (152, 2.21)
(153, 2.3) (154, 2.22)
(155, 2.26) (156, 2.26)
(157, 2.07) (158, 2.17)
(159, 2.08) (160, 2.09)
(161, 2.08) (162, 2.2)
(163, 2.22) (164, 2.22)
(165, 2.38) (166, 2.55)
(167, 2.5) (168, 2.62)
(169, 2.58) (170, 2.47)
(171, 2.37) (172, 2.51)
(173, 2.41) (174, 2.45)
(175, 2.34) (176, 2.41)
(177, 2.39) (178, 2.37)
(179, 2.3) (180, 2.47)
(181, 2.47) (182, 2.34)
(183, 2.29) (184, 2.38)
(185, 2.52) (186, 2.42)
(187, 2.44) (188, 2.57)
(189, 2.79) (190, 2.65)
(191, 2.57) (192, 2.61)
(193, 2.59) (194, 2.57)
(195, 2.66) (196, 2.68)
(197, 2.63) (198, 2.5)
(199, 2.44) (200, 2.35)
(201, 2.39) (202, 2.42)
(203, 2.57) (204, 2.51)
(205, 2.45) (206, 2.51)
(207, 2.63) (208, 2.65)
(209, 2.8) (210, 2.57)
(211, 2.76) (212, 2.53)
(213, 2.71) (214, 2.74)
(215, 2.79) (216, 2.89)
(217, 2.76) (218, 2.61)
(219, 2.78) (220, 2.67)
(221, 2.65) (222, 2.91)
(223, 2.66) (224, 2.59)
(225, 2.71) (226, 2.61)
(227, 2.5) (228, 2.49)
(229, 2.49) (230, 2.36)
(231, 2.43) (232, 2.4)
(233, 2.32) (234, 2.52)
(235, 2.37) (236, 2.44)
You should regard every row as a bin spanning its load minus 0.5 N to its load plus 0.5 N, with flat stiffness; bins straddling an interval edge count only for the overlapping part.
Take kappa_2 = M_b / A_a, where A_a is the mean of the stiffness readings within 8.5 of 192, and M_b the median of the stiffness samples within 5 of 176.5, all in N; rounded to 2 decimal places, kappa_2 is 0.94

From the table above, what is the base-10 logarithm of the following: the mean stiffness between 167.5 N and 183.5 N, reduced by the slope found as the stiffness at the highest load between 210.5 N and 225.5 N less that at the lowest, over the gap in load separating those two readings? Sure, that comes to 0.385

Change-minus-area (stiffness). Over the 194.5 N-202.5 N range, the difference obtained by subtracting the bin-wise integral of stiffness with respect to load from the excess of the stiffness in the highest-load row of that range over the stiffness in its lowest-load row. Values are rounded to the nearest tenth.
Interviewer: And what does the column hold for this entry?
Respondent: -20.3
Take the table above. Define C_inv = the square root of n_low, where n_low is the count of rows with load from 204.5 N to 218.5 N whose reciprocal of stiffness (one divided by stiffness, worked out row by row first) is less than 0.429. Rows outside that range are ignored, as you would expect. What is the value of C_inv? 3.7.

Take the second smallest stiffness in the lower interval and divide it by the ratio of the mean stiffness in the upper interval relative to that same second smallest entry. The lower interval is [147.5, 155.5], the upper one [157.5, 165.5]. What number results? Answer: 2.3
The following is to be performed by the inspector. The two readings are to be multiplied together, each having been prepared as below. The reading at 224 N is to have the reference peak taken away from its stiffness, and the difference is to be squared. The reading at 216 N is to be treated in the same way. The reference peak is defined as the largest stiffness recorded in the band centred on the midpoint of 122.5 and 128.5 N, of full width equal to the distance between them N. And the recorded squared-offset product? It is 0.81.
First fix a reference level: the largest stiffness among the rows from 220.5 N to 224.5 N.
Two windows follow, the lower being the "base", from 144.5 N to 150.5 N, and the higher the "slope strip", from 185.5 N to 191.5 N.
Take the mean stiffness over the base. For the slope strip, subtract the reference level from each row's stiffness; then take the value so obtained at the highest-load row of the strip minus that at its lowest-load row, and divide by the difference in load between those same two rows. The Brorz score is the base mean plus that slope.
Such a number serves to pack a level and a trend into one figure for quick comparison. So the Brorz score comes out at 2.4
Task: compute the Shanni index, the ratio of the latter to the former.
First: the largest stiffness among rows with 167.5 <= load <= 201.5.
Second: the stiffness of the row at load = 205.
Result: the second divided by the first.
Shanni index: 0.88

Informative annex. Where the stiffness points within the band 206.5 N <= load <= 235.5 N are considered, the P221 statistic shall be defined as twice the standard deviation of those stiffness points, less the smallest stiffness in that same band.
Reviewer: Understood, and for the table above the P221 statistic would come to -2.01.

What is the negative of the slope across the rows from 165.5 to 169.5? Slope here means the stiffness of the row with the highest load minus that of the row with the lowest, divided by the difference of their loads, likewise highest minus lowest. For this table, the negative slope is -0.010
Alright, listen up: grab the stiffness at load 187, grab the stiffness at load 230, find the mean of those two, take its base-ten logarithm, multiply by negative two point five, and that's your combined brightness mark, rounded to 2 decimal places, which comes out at -0.95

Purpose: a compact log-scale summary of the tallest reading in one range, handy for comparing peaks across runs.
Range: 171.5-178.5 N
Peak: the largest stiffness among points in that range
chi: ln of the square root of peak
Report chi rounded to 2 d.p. 0.46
